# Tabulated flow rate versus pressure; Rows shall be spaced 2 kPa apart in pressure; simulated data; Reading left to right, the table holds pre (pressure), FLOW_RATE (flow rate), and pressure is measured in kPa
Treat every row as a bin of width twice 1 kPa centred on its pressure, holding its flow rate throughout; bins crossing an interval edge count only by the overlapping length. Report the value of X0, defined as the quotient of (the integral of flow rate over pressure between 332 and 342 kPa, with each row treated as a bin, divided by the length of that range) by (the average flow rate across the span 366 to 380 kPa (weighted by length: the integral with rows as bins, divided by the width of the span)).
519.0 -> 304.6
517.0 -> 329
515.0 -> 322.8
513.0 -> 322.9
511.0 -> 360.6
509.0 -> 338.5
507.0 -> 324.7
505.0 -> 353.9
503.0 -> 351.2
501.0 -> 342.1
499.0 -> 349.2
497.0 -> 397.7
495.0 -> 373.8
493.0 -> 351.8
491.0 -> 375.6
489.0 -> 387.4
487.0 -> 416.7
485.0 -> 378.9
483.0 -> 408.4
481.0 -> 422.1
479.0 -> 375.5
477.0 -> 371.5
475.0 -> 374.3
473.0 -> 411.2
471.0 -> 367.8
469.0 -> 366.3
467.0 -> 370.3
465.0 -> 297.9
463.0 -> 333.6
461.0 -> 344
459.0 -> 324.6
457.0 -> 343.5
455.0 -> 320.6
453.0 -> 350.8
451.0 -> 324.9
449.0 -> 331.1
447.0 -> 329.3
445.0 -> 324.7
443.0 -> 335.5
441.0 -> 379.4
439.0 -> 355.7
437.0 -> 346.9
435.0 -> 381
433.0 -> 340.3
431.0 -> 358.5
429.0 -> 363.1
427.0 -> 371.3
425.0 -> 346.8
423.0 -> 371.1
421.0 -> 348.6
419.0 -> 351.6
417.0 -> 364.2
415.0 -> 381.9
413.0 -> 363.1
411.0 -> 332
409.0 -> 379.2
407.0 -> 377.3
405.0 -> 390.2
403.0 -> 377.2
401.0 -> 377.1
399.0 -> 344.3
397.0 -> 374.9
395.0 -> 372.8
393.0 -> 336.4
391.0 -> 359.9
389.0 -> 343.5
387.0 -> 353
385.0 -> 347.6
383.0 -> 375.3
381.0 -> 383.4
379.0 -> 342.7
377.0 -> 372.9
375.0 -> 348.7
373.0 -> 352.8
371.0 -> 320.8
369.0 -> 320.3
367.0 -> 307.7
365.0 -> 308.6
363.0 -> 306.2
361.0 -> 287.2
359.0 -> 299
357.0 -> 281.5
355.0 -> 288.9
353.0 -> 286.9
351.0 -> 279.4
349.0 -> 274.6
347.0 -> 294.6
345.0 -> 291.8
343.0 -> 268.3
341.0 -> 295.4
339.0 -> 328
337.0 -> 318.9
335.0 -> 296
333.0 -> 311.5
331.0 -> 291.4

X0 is 0.92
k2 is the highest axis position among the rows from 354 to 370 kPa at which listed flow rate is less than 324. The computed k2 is 369.0 kPa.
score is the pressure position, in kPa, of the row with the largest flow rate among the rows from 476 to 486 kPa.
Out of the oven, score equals 481.0 kPa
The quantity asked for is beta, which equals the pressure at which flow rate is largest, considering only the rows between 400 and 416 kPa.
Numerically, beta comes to 405.0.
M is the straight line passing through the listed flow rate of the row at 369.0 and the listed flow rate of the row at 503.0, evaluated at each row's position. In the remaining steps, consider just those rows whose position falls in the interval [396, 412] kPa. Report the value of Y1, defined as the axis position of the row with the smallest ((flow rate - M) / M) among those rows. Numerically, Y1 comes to 411.0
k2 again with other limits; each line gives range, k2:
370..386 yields 371.0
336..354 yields 353.0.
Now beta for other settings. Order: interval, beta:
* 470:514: 481.0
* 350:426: 405.0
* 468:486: 481.0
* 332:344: 339.0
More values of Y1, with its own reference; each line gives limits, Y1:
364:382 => 367.0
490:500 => 499.0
